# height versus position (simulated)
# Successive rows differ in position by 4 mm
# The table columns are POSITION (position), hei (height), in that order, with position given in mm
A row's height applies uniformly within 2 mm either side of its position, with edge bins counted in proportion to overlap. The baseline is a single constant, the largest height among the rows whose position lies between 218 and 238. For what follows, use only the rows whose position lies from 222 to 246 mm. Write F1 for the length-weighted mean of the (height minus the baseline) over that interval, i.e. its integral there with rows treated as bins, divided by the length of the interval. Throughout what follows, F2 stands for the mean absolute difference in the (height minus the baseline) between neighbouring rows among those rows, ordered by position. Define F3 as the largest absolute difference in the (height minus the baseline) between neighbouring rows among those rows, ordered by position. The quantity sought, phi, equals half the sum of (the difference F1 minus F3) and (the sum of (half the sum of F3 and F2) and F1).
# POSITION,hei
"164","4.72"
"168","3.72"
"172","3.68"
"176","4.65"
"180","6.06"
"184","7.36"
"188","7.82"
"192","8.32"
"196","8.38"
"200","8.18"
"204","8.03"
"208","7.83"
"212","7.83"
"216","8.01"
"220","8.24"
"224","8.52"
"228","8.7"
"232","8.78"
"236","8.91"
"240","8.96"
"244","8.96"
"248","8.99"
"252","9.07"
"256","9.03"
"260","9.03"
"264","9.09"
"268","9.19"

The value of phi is -0.13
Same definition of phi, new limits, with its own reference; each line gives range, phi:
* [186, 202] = -0.80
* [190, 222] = -0.83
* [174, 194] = -2.19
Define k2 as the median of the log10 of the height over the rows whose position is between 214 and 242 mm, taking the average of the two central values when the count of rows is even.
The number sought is 0.94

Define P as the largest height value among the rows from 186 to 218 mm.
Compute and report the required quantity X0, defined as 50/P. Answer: 6.0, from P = 8.38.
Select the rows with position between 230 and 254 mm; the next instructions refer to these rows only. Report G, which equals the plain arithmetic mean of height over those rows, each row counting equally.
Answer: 8.9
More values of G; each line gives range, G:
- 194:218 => 8.0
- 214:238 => 8.5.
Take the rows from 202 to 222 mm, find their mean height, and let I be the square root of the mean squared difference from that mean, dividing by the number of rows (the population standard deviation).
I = 0.15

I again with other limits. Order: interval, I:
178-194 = 0.84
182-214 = 0.31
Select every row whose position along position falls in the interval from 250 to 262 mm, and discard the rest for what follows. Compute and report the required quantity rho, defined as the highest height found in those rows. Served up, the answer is 9.07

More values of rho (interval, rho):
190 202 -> 8.38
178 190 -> 7.82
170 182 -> 6.06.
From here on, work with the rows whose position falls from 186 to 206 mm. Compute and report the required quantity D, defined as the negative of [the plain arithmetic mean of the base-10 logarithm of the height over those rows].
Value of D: -0.911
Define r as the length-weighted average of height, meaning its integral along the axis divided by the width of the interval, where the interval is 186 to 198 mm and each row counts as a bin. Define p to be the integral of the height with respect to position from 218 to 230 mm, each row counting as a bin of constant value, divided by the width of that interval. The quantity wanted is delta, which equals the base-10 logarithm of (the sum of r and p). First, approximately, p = 8.5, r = 8.2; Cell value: 1.22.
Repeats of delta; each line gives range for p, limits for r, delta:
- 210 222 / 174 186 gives 1.15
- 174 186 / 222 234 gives 1.17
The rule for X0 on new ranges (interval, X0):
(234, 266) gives 5.5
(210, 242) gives 5.6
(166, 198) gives 6.0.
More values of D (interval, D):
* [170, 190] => -0.755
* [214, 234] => -0.927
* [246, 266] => -0.956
